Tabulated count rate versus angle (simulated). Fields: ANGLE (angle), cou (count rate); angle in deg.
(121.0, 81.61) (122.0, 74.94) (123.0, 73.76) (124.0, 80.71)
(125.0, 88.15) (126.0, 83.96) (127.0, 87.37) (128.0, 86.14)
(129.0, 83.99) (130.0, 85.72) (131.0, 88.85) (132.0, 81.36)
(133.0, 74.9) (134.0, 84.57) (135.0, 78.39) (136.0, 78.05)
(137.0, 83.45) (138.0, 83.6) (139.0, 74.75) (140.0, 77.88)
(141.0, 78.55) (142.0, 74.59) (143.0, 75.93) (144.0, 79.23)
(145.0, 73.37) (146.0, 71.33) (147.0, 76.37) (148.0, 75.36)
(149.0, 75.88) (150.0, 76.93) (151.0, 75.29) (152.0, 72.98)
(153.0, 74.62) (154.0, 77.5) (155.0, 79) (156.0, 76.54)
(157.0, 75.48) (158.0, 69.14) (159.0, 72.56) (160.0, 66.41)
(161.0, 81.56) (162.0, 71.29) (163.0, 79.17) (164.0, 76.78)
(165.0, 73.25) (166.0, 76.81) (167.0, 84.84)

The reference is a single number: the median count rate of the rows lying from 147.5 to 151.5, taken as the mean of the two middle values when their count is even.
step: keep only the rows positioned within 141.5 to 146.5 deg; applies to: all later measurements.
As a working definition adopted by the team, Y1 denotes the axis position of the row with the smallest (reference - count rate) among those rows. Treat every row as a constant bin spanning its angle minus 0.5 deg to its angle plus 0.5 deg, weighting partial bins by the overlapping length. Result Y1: 144.0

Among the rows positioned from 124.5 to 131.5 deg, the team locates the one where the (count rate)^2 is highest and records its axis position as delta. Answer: 131.0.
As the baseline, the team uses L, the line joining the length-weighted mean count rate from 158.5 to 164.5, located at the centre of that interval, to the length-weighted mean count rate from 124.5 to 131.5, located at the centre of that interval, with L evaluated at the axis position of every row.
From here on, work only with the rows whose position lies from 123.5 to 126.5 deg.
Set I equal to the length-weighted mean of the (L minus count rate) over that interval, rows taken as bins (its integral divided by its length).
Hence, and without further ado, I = 3.1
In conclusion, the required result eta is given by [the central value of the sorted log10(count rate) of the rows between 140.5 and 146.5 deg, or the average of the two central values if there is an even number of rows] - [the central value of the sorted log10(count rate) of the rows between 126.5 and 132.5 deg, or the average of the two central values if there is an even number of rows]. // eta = -0.058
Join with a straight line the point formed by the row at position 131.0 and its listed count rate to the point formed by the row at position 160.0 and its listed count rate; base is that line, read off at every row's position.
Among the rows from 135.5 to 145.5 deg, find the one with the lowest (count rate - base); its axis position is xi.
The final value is 139.0 deg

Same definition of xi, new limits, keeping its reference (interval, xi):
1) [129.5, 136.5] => 133.0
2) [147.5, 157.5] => 148.0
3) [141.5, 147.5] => 146.0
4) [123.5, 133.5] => 124.0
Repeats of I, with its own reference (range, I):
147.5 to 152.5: 3.4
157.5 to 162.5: 3.0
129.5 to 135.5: 2.4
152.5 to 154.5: 1.4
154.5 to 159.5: 1.7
